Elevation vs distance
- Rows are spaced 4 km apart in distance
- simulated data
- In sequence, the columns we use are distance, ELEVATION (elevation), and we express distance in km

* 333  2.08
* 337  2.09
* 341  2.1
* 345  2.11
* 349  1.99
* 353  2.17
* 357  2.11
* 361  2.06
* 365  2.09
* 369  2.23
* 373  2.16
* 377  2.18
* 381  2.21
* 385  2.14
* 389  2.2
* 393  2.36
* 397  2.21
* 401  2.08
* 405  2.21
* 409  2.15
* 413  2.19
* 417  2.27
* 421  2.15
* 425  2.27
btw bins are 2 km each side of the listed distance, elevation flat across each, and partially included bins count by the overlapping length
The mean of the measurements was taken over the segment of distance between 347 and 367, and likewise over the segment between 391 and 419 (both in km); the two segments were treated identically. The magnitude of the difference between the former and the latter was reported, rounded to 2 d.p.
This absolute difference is 0.13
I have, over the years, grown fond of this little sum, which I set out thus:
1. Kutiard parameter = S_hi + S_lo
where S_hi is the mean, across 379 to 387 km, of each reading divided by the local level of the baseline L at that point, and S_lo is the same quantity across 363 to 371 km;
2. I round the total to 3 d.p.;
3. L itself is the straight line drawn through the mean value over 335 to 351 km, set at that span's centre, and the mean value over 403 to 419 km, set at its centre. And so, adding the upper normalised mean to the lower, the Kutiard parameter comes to 2.031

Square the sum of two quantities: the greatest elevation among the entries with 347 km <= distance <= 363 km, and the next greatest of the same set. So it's 18.3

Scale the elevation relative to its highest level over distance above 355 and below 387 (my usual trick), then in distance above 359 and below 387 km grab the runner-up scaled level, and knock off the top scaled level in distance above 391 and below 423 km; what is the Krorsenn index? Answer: -0.07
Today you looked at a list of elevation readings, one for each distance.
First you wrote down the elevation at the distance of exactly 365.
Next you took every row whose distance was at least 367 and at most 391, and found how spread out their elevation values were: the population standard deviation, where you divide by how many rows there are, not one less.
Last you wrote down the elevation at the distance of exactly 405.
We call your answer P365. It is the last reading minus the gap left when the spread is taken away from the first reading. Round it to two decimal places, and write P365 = 0.15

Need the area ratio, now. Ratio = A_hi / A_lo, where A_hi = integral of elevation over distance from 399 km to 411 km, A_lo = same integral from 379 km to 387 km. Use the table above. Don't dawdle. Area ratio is 1.48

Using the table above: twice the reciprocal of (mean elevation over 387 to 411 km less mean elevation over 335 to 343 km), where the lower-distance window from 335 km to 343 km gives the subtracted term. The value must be 19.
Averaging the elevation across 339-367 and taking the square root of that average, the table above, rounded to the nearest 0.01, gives 1.45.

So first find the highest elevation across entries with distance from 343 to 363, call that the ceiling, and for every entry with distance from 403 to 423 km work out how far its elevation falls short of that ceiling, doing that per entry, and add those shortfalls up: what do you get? -0.12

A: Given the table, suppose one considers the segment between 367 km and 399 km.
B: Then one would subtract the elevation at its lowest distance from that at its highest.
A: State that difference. -0.02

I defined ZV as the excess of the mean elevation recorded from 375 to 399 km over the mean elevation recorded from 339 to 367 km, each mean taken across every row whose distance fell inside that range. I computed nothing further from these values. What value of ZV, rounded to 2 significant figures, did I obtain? 0.13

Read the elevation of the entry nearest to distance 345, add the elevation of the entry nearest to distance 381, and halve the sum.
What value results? 2.16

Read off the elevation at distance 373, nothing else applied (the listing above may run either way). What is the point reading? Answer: 2.16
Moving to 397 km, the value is 2.21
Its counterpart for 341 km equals 2.1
